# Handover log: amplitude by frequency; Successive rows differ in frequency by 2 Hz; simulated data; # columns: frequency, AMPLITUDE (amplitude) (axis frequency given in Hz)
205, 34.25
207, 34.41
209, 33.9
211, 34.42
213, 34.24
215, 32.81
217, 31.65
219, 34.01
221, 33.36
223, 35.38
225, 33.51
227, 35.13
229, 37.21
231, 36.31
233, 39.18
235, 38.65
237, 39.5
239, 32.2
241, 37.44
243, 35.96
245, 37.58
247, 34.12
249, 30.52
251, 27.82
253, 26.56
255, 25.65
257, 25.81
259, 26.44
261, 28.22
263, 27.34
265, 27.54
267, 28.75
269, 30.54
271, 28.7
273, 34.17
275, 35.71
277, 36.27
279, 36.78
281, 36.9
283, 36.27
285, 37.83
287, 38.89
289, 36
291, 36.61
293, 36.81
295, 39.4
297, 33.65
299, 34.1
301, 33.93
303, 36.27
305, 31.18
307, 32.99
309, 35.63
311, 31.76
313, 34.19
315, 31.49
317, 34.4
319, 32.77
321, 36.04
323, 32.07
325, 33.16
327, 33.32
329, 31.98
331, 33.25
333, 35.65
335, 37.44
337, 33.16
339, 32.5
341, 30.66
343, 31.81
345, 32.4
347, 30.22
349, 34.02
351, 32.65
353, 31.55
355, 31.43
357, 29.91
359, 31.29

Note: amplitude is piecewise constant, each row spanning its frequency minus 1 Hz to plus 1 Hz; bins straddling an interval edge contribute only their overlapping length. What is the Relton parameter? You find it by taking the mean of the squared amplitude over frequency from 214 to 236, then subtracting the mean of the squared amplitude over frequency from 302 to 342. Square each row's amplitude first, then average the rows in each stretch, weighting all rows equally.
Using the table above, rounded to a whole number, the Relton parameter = 119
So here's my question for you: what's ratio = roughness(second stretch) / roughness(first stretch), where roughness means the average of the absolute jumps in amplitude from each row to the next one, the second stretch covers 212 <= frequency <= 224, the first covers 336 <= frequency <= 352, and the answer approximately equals 0.92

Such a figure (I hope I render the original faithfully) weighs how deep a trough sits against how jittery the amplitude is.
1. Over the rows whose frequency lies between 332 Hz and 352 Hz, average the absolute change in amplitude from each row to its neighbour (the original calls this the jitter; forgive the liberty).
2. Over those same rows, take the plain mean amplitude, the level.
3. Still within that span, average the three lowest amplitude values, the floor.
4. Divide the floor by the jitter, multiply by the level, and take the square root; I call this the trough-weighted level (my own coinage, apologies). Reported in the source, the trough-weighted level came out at 22.8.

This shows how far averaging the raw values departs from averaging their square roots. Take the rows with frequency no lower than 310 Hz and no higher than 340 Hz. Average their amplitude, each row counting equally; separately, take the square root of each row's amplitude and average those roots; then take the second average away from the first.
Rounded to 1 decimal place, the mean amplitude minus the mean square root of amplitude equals 27.8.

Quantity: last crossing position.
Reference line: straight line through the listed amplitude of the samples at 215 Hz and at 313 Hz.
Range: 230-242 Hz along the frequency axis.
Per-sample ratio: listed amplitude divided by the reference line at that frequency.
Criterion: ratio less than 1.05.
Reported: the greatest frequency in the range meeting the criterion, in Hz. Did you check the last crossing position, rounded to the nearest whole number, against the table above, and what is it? 239 Hz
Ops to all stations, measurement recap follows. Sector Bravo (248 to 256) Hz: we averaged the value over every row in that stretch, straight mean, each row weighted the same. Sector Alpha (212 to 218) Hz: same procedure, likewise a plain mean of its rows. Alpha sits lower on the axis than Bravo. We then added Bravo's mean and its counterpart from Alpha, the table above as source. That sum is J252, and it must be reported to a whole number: 61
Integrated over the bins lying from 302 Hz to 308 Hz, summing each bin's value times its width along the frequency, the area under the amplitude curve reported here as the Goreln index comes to 201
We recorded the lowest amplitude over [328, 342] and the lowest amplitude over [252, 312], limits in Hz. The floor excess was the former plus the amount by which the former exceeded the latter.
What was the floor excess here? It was 36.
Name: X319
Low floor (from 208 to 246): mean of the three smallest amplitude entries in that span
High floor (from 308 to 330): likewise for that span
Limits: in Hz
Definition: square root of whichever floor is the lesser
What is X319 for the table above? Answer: 5.63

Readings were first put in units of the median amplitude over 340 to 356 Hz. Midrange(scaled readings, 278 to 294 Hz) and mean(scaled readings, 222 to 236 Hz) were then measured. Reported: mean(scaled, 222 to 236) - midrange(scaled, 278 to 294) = -0.030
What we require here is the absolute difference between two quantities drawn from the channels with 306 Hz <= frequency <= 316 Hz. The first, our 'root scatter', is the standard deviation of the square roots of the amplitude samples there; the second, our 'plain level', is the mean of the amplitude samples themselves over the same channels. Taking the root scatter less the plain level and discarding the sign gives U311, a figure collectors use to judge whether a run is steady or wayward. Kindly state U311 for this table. 33.1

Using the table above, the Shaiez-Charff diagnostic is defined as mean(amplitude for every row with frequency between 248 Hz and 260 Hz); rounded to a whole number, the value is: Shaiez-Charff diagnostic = 27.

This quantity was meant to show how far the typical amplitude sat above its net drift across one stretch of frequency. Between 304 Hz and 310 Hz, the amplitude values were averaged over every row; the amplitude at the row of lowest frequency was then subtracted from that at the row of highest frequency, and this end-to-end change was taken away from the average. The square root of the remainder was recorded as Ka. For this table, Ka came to 5.4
